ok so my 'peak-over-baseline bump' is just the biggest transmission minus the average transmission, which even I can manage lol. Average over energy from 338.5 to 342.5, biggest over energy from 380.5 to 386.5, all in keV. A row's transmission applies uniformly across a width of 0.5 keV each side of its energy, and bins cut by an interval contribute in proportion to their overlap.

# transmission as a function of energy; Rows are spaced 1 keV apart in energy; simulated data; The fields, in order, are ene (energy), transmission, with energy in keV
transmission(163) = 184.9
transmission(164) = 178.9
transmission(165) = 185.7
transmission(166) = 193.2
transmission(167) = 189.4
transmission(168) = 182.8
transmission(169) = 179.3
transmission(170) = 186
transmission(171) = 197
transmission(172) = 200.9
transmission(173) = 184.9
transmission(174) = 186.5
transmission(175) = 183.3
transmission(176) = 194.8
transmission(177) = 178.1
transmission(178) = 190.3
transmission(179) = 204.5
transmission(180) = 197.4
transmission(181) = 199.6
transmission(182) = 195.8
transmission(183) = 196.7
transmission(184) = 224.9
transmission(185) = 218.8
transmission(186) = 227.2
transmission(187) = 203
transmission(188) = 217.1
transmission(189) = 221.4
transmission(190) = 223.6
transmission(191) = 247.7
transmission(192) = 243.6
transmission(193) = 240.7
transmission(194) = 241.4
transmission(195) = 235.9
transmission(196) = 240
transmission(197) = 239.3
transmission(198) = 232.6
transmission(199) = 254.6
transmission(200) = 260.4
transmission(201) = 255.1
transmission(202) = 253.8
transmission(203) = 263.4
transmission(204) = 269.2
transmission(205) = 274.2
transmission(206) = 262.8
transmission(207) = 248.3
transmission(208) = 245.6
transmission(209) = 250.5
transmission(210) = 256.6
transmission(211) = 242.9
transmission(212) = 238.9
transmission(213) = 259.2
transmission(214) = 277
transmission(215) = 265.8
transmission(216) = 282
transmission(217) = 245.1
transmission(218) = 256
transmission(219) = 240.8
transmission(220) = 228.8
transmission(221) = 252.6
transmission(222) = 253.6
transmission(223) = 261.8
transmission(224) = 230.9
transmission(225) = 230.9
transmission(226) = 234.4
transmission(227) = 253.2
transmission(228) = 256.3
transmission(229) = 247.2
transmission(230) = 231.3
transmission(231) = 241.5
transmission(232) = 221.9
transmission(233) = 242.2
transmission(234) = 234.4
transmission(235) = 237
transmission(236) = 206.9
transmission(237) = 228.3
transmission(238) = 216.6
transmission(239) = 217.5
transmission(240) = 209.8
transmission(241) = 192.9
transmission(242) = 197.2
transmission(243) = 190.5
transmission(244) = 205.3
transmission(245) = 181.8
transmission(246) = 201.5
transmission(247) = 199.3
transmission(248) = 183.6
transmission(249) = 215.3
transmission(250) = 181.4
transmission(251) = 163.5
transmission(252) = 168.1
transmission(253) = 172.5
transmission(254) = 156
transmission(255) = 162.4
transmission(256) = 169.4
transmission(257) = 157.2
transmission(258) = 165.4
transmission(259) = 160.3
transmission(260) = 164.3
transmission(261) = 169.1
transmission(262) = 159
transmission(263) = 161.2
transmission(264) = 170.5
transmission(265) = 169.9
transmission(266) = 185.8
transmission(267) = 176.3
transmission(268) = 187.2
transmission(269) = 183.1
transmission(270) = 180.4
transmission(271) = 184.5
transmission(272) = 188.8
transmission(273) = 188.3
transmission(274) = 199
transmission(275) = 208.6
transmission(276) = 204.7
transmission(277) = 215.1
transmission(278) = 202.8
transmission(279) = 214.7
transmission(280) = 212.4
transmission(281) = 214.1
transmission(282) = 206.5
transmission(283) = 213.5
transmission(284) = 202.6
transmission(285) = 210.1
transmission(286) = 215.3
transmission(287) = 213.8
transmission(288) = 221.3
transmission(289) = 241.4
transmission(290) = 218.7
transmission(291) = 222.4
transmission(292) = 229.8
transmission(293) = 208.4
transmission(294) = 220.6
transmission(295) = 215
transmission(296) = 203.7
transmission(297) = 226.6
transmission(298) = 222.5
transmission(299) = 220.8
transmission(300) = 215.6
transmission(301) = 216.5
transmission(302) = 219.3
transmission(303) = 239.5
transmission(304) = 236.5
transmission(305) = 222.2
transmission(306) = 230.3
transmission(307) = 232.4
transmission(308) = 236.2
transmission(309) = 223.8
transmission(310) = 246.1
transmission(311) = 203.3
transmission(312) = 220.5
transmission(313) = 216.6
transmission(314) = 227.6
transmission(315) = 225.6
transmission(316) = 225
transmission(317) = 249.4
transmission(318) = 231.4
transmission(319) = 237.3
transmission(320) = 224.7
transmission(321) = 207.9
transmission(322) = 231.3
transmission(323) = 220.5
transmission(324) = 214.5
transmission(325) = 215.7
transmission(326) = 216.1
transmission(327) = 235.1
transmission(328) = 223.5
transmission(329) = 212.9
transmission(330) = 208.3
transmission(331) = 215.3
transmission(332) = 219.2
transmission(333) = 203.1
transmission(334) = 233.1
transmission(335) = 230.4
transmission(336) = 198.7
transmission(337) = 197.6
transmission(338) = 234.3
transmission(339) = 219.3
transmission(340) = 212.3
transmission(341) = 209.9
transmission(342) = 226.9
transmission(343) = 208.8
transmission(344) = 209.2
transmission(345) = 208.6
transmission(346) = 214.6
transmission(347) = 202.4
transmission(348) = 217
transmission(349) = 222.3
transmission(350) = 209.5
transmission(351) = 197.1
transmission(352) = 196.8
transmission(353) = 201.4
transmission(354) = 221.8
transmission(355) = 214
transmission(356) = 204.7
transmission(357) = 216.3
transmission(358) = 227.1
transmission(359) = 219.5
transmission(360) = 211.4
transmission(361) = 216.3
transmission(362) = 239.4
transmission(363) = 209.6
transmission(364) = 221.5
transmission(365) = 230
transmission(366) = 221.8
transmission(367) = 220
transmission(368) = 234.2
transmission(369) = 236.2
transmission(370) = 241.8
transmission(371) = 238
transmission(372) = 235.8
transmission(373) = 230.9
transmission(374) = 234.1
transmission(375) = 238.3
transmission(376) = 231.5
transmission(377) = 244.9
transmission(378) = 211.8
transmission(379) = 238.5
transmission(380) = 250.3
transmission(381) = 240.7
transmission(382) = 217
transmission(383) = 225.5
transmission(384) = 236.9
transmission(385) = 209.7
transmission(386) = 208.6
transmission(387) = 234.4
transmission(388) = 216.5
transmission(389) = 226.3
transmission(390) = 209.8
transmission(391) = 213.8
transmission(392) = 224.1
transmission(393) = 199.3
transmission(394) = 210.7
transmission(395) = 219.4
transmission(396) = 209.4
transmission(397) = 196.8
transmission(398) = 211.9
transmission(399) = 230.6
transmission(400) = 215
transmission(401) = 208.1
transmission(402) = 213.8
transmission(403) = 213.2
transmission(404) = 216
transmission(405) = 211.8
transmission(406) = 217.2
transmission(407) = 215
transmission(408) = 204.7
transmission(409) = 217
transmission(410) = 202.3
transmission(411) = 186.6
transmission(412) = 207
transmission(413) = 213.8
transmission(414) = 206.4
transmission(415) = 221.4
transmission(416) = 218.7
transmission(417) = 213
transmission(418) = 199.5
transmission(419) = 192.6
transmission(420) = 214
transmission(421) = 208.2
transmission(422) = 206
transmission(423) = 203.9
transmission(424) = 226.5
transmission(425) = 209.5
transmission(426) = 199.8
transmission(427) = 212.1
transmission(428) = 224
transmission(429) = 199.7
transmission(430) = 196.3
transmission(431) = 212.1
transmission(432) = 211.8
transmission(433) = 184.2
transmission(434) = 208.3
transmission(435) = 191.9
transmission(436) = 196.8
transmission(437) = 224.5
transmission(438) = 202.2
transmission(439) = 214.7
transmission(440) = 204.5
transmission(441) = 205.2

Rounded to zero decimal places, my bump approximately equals 24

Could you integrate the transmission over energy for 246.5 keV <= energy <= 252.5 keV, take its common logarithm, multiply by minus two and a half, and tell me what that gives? -7.61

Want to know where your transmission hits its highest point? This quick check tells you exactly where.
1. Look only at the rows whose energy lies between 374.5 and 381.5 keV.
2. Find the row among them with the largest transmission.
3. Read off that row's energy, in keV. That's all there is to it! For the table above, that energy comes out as 380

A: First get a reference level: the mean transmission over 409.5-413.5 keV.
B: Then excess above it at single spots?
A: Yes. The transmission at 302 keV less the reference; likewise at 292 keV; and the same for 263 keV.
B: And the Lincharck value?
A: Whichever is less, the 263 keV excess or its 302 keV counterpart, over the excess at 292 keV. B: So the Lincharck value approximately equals -1.5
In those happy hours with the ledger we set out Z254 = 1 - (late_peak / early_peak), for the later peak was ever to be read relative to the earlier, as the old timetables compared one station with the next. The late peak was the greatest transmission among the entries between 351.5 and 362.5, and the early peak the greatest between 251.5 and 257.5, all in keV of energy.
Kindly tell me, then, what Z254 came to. -0.39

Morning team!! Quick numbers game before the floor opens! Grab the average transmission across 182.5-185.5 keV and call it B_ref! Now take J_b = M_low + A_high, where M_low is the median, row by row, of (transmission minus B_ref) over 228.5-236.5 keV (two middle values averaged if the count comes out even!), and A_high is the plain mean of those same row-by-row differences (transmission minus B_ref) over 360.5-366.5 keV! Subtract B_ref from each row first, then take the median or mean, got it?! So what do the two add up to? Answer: 32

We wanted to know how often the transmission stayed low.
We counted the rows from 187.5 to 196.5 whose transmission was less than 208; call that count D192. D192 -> 0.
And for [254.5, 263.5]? 9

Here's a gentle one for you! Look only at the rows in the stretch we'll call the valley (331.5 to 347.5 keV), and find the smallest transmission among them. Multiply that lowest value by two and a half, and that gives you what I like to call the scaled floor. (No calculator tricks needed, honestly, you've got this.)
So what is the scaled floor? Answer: 494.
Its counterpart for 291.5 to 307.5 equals 509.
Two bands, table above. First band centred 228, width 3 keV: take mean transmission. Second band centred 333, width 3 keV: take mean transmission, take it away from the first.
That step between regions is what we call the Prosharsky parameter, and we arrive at 34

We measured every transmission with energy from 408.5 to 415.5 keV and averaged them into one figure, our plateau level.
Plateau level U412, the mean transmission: 208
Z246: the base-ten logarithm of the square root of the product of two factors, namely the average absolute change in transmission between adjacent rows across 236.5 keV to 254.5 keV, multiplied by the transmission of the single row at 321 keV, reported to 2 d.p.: 1.73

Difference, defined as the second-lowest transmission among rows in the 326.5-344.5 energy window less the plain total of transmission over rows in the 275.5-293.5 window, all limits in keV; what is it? -3669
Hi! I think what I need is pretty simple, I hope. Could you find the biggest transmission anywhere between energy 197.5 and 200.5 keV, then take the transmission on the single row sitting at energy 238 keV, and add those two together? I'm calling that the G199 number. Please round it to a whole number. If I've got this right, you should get 477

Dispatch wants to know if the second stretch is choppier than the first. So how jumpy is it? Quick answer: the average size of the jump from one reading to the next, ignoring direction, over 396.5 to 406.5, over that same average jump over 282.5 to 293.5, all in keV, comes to 0.77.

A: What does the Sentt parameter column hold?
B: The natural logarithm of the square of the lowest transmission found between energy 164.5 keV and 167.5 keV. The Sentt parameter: 10.45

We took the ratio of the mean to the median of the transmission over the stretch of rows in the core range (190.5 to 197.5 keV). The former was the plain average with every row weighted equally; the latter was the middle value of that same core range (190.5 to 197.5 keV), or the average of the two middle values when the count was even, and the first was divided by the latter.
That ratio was 1.00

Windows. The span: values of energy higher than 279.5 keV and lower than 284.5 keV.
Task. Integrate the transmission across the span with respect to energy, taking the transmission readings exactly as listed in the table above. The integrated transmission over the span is 1049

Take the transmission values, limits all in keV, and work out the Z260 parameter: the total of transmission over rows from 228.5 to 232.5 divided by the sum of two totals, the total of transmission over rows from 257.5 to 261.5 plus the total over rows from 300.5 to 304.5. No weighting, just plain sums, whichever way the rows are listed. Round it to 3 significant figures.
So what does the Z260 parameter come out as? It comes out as 0.600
